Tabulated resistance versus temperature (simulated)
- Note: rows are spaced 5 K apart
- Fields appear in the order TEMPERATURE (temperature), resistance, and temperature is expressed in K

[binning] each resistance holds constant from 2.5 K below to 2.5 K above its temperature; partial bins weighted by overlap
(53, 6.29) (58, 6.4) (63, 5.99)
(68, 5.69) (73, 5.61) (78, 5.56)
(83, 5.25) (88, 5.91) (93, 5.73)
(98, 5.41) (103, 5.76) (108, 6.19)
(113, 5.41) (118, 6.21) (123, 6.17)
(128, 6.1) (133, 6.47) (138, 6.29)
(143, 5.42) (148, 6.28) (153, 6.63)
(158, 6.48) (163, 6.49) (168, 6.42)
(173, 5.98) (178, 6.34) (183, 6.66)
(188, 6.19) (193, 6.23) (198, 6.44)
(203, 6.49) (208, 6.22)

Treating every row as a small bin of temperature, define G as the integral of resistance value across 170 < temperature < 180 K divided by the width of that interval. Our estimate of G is 6.16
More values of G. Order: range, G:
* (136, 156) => 6.16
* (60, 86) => 5.64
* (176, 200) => 6.37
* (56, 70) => 6.03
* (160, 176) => 6.30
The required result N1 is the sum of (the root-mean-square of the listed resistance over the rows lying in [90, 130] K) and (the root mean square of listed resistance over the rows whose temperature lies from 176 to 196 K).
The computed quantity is 12.2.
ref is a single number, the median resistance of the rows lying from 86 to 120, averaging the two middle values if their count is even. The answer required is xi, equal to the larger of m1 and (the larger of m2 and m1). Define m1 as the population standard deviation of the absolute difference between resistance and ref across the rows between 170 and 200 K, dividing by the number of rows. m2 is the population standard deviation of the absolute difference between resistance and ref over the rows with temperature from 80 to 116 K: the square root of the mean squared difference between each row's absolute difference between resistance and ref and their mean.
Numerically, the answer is 0.21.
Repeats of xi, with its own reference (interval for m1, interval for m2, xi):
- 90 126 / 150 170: 0.18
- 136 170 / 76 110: 0.18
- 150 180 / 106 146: 0.20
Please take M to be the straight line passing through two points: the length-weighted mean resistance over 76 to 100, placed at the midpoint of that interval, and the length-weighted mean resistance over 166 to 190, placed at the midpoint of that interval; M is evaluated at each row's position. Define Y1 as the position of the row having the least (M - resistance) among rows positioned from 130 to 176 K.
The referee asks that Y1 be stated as 133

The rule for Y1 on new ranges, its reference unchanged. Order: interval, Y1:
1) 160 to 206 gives 183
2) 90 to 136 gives 133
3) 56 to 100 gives 58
